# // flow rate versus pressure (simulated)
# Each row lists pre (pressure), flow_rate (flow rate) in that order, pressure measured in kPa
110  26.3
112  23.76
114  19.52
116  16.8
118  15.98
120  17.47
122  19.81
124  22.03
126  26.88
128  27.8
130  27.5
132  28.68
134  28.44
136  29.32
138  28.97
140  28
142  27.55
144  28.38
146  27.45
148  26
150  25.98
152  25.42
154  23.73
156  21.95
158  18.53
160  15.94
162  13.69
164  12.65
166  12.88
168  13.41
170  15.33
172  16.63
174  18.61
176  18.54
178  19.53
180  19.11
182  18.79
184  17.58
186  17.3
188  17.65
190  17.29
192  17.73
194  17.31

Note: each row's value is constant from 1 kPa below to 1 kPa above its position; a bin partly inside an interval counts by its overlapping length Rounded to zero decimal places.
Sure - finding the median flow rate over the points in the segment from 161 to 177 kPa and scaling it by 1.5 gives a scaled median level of 22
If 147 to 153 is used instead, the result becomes 39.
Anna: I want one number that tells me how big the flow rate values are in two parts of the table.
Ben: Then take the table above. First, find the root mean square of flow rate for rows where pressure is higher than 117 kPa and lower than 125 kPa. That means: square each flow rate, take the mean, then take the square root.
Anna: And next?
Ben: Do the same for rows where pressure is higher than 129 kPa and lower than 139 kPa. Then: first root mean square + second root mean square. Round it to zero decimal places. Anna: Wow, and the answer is 48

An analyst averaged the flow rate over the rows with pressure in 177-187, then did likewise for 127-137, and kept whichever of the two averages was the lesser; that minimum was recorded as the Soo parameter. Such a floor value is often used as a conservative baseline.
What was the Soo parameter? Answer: 18.5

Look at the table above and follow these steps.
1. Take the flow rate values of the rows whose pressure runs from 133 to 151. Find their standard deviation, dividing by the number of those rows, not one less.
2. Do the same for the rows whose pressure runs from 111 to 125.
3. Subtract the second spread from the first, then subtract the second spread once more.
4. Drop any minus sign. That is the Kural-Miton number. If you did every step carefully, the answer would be 4.1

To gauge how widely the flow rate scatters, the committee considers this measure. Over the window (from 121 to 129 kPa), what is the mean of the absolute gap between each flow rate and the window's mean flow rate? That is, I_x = 3.2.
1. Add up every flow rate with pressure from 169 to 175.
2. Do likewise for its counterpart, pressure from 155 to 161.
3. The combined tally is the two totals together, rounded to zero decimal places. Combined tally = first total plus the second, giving 107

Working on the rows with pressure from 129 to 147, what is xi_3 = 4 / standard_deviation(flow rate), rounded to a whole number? 6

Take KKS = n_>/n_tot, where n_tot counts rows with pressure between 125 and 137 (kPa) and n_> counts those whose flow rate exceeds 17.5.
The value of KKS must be 1.0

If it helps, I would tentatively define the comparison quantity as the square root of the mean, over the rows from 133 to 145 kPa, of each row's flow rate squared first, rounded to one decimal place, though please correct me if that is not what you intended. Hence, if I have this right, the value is 28.4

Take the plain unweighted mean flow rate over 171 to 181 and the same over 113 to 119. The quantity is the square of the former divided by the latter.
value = 20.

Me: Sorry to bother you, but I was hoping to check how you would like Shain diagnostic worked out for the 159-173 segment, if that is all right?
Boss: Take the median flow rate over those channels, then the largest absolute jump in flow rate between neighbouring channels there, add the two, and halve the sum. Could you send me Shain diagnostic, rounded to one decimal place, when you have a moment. 8.0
